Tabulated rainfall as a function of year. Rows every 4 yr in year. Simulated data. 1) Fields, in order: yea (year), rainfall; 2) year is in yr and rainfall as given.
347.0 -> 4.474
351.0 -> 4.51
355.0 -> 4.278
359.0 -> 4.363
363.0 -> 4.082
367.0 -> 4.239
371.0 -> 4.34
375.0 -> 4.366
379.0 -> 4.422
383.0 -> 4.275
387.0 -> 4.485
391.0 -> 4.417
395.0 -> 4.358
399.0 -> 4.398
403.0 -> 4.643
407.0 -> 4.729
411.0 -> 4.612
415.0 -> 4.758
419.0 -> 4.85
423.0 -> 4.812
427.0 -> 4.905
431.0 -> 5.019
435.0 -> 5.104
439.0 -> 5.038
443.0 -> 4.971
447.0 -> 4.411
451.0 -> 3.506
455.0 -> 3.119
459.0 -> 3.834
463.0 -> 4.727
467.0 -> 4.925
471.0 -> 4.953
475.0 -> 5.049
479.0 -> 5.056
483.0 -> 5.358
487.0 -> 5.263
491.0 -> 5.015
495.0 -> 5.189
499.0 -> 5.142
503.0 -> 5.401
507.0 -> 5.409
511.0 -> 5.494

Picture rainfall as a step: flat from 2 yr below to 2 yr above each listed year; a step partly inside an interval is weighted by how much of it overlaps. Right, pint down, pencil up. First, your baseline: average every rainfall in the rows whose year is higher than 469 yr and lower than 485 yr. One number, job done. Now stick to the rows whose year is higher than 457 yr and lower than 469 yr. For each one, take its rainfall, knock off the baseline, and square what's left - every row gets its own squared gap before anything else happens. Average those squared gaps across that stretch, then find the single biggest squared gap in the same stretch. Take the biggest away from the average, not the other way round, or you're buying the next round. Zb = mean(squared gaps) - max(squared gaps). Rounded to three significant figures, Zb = -1.02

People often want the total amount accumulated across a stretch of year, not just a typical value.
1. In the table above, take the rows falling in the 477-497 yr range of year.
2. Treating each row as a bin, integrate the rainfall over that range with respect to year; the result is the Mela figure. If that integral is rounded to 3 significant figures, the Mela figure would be 104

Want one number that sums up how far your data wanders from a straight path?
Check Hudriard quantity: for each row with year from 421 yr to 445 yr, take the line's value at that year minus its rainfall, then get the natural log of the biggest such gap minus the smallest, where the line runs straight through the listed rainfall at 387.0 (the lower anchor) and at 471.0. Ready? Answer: -1.49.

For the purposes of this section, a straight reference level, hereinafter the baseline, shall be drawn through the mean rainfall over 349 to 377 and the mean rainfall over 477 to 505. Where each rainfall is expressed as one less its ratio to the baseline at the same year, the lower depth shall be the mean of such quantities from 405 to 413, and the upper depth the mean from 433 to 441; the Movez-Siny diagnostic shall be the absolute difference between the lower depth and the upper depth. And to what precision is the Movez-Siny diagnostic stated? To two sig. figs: 0.042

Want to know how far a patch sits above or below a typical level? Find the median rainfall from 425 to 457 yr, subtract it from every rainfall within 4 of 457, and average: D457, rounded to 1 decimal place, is -1.5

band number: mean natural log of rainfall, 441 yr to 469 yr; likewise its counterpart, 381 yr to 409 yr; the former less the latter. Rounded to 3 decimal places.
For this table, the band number -0.073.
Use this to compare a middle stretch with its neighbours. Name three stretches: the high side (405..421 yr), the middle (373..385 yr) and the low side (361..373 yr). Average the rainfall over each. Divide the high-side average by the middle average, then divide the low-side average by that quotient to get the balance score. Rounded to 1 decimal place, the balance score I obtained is 3.9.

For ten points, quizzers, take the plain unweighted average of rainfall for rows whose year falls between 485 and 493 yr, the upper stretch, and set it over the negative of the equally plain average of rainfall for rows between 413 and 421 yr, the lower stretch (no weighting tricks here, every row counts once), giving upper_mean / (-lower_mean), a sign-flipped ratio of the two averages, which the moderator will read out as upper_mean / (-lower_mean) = -1.07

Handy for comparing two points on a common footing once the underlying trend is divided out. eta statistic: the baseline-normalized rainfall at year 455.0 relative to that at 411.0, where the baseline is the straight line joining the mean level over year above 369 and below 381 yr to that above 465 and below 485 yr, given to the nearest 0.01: 0.63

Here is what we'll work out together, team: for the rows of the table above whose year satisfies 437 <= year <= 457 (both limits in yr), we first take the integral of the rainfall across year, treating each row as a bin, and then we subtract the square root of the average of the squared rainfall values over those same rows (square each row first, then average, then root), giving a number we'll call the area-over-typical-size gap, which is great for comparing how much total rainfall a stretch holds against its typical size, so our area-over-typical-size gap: 80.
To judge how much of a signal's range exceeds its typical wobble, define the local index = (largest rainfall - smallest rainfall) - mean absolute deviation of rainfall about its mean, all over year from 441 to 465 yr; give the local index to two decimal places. 1.24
